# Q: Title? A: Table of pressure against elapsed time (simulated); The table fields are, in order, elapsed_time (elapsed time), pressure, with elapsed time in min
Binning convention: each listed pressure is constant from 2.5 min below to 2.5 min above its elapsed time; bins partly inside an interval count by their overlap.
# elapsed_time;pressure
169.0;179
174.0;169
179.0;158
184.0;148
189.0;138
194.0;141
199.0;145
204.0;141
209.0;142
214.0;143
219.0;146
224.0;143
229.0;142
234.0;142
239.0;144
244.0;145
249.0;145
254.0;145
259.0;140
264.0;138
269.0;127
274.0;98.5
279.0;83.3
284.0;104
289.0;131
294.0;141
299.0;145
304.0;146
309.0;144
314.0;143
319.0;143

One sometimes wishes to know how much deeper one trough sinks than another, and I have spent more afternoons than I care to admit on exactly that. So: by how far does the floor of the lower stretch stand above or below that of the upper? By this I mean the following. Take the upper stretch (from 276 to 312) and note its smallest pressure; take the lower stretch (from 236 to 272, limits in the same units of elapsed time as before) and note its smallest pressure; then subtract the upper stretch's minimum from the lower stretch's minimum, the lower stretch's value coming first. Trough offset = 44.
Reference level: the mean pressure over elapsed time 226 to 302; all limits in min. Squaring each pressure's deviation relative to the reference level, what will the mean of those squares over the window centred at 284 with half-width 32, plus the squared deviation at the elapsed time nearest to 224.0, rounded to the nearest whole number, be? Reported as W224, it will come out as 539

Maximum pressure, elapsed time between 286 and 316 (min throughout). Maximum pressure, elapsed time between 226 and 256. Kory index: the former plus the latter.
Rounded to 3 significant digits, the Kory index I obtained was 291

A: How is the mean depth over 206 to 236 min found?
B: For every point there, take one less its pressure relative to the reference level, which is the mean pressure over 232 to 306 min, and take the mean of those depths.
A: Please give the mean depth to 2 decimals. -0.09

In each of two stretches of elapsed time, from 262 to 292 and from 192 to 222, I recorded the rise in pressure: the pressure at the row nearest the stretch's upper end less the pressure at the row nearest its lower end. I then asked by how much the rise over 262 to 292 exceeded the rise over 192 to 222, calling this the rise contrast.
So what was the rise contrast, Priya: -12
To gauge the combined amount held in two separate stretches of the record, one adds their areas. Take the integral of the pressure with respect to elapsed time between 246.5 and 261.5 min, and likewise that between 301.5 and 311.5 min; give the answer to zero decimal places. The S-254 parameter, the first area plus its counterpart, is 3600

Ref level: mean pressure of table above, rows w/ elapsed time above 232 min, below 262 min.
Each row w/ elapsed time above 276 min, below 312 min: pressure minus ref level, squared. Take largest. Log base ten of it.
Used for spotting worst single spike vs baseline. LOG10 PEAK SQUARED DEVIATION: 4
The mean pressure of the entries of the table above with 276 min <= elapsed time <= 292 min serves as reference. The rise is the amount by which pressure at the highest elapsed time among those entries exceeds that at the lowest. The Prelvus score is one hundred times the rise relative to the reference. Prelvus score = 45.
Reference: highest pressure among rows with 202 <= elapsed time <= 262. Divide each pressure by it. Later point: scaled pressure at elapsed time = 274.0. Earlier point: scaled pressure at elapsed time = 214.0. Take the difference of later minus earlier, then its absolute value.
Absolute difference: 0.30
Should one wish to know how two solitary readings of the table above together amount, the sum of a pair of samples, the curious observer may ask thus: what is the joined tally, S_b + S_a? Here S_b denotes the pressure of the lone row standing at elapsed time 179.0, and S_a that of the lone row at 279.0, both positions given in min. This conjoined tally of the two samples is 241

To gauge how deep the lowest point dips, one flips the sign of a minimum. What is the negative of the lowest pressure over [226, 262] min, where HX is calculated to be -140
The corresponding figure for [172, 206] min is -138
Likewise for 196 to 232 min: -141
